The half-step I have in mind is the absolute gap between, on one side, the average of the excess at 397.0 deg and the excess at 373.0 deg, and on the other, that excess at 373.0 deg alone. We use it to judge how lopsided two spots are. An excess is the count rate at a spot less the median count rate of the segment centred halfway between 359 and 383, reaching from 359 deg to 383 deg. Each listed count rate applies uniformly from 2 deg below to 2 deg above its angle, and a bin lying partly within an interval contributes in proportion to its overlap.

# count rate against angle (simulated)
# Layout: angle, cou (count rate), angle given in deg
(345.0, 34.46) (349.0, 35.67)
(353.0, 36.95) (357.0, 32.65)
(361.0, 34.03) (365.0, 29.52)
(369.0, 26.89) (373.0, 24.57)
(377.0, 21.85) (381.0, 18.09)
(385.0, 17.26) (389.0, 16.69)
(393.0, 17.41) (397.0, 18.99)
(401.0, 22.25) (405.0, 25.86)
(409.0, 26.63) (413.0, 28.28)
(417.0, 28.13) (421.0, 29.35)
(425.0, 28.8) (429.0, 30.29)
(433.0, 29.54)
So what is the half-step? 2.8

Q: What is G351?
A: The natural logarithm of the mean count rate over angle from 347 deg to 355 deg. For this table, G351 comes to 3.59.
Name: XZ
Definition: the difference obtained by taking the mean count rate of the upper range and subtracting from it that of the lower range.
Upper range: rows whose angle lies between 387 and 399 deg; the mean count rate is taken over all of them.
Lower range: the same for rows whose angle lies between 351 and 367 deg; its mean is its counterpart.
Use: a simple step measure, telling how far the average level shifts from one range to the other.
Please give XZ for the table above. -16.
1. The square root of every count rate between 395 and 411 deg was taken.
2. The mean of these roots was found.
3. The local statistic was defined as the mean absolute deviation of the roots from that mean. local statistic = 0.29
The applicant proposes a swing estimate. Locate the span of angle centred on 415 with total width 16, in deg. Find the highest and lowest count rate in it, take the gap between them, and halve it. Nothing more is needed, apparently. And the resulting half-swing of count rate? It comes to 1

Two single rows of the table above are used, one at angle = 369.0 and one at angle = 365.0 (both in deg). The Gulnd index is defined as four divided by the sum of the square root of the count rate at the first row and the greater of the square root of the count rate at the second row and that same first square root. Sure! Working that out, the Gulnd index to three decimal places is 0.377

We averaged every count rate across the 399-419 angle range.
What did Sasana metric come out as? 26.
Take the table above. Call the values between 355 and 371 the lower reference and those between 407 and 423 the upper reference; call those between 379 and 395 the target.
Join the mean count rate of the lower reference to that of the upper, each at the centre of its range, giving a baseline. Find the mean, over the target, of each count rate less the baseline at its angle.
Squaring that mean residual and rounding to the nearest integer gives 148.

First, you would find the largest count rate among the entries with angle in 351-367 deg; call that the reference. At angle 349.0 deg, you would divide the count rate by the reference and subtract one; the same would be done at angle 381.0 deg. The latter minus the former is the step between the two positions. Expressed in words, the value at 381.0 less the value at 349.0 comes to -0.48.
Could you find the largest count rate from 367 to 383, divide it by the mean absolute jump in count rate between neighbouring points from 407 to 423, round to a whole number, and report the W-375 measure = 27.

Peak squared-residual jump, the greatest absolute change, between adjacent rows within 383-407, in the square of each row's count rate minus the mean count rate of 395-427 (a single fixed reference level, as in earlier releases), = 35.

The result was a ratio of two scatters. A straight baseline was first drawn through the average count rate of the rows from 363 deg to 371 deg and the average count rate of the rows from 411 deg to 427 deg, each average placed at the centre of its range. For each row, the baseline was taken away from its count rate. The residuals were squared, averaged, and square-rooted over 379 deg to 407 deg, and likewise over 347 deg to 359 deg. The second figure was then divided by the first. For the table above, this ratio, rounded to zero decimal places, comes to 1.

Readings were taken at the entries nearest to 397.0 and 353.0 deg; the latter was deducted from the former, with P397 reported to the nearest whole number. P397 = -18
